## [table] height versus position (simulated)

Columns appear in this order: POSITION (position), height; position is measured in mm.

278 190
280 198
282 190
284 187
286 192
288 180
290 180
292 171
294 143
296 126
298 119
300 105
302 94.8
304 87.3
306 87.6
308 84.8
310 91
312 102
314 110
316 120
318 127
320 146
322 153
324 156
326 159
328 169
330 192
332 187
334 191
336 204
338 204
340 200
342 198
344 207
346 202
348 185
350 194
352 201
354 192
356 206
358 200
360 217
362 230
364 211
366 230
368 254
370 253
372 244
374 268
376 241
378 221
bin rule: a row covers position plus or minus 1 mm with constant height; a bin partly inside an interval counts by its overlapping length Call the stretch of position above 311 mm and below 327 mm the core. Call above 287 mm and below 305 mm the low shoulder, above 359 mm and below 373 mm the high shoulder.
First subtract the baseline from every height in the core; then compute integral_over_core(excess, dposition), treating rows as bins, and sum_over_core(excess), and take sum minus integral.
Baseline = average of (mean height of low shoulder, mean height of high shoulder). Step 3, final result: 400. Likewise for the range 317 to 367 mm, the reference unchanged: -159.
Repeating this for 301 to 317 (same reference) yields 695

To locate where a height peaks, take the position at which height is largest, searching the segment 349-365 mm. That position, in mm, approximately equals 362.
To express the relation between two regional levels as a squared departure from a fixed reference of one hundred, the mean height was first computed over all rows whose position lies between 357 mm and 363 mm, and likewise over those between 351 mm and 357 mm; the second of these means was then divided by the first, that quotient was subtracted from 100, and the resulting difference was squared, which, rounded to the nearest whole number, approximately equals 9816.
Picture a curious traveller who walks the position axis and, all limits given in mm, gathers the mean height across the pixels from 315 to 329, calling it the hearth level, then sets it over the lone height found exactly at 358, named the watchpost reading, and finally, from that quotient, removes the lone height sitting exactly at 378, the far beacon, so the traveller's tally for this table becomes -220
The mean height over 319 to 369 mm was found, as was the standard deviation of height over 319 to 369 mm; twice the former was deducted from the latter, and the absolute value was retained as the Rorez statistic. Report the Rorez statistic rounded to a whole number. 366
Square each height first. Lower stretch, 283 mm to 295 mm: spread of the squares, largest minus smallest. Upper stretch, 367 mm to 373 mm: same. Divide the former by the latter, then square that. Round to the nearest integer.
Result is 11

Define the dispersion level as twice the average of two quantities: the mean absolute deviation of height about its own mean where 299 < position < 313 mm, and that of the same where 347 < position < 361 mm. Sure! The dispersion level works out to 14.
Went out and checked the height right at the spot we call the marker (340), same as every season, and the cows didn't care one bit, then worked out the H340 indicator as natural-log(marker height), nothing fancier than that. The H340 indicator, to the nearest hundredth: 5.30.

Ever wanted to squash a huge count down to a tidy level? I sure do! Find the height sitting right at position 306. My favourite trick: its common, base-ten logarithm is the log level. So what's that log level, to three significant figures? 1.94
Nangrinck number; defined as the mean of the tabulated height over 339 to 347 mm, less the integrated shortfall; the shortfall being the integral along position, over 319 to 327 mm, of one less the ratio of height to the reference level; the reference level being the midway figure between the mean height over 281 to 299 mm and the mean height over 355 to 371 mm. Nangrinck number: 200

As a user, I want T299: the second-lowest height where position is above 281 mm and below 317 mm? 87.3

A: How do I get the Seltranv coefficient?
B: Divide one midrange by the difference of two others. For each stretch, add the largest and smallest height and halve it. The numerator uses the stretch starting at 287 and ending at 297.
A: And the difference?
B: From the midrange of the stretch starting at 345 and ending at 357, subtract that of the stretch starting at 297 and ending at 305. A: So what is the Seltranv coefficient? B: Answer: 1.7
